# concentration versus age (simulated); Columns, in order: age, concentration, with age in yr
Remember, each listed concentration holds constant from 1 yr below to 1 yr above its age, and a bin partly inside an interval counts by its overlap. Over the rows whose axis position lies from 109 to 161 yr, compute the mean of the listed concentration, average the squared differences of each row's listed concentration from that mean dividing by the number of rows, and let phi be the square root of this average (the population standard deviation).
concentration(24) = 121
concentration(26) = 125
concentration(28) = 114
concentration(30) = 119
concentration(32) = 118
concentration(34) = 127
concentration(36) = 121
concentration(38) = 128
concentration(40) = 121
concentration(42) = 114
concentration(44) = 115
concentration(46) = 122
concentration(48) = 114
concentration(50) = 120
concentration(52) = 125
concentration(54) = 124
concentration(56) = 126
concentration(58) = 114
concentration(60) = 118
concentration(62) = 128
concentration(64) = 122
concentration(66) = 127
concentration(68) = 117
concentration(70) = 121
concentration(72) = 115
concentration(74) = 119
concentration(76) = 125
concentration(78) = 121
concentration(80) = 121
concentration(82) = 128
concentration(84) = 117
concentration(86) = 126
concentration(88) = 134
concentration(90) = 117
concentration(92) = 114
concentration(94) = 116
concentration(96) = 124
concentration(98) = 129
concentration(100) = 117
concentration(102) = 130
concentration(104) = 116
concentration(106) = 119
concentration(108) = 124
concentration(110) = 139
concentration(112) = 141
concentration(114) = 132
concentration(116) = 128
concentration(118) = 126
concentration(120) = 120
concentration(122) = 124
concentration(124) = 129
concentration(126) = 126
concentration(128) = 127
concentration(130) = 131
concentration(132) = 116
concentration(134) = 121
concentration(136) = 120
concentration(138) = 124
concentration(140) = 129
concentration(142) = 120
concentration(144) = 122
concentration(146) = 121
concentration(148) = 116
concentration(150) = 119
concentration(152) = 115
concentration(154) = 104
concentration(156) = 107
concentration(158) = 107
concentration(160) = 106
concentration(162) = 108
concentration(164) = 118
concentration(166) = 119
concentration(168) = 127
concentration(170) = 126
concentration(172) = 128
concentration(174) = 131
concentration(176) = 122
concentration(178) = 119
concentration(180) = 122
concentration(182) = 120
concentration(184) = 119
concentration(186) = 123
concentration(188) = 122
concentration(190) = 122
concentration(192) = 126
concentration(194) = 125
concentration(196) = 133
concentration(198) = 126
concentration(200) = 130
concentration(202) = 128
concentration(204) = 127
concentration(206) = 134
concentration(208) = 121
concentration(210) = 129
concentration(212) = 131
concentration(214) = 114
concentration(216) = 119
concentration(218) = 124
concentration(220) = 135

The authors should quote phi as 9.2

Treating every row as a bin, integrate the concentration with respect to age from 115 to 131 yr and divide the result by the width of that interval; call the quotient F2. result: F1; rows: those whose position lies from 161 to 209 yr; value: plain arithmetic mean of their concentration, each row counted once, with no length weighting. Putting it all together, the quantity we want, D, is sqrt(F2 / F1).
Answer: 1.01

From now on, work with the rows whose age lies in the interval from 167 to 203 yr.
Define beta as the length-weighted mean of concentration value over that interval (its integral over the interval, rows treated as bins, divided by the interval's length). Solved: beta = 125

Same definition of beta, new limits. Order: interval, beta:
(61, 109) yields 122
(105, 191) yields 122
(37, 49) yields 119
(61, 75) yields 121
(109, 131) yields 129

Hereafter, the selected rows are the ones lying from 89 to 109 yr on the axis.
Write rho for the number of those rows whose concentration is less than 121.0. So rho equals 6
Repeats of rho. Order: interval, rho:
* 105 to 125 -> 2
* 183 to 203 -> 1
